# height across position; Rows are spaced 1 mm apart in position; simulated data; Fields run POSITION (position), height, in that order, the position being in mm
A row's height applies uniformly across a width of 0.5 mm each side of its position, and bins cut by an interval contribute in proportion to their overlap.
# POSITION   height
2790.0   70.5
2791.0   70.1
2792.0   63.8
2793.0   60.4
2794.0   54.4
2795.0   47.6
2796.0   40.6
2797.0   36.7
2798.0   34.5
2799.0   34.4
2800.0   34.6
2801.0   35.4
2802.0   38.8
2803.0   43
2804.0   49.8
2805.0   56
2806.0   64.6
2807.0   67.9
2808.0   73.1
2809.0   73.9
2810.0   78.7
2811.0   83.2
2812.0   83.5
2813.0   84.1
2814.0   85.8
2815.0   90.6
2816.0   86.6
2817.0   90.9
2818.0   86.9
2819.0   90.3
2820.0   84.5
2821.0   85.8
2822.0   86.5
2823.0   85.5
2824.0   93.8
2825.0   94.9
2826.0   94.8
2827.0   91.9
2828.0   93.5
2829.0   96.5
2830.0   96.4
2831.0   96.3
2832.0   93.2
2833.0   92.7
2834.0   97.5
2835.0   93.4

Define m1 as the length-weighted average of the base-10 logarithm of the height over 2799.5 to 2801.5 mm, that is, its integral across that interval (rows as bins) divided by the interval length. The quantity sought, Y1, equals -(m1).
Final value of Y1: -1.54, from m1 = 1.54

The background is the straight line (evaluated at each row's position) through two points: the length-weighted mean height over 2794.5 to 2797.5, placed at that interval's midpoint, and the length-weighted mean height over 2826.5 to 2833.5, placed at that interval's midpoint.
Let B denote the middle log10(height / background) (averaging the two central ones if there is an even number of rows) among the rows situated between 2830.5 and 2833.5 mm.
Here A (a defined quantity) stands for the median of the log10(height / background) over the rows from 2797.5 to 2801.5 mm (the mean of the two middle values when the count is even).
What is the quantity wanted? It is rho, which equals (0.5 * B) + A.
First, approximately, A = -0.13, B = -0.02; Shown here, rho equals -0.14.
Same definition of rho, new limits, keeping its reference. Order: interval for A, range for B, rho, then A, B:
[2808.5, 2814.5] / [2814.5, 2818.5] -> 0.13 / 0.09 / 0.08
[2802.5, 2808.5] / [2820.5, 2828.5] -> 0.04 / 0.03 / 0.03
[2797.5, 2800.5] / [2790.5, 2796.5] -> -0.04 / -0.13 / 0.18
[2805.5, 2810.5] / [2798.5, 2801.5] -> 0.01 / 0.08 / -0.14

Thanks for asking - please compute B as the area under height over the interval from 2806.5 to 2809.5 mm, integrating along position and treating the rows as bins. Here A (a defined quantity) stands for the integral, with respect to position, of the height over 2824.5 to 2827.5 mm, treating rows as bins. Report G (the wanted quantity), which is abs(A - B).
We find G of 67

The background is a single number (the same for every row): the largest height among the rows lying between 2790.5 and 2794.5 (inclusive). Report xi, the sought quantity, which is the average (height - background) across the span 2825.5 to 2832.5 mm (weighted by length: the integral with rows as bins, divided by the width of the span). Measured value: 25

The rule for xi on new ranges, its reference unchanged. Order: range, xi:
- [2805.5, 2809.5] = 0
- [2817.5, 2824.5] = 18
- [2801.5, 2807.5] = -17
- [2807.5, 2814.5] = 10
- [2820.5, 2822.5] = 16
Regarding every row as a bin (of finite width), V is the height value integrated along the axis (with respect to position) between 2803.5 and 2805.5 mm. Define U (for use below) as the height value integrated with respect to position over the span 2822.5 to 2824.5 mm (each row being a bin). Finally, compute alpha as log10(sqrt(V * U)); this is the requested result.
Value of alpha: 2.14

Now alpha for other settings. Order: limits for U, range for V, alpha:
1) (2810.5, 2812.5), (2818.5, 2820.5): 2.23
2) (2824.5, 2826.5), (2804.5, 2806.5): 2.18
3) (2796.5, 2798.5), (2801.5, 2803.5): 1.88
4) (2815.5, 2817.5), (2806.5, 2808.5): 2.20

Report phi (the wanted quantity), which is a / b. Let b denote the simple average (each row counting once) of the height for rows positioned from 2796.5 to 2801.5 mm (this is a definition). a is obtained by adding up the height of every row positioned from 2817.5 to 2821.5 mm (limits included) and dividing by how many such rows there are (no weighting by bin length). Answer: 2.47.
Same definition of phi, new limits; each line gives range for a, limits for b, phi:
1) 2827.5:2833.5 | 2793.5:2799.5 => 2.29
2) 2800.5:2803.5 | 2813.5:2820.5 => 0.44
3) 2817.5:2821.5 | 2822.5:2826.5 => 0.94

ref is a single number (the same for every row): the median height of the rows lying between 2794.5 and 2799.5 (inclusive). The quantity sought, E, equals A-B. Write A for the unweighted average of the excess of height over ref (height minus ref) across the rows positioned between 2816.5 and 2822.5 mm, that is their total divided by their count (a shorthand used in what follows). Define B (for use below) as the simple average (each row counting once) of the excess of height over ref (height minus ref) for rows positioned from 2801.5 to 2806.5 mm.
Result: 37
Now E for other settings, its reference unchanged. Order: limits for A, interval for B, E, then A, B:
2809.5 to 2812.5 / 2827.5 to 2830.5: -14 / 45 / 59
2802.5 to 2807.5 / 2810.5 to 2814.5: -28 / 20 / 47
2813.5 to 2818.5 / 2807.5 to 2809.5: 15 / 51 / 37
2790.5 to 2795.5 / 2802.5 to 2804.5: 13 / 23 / 10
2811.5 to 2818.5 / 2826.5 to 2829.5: -7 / 50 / 57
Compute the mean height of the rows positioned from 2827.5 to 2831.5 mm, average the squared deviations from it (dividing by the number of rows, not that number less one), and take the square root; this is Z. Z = 1.3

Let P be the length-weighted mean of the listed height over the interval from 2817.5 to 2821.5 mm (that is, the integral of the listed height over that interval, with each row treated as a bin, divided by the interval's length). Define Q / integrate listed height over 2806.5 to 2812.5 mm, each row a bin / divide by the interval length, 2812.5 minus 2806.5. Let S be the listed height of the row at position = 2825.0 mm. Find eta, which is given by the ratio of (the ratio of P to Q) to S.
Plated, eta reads 0.0119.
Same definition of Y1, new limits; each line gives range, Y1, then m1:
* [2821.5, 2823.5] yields -1.93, 1.93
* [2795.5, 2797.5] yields -1.59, 1.59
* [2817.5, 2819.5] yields -1.95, 1.95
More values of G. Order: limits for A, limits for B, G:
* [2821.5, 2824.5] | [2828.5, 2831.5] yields 23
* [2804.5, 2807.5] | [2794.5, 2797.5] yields 64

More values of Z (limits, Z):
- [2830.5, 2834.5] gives 2.0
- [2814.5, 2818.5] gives 2.0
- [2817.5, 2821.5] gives 2.2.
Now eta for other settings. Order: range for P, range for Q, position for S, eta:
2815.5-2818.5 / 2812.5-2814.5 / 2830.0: 0.0108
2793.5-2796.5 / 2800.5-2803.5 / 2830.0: 0.0126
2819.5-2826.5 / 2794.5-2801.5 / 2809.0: 0.0321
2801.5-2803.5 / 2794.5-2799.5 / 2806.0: 0.0163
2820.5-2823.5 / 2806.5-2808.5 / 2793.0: 0.0202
